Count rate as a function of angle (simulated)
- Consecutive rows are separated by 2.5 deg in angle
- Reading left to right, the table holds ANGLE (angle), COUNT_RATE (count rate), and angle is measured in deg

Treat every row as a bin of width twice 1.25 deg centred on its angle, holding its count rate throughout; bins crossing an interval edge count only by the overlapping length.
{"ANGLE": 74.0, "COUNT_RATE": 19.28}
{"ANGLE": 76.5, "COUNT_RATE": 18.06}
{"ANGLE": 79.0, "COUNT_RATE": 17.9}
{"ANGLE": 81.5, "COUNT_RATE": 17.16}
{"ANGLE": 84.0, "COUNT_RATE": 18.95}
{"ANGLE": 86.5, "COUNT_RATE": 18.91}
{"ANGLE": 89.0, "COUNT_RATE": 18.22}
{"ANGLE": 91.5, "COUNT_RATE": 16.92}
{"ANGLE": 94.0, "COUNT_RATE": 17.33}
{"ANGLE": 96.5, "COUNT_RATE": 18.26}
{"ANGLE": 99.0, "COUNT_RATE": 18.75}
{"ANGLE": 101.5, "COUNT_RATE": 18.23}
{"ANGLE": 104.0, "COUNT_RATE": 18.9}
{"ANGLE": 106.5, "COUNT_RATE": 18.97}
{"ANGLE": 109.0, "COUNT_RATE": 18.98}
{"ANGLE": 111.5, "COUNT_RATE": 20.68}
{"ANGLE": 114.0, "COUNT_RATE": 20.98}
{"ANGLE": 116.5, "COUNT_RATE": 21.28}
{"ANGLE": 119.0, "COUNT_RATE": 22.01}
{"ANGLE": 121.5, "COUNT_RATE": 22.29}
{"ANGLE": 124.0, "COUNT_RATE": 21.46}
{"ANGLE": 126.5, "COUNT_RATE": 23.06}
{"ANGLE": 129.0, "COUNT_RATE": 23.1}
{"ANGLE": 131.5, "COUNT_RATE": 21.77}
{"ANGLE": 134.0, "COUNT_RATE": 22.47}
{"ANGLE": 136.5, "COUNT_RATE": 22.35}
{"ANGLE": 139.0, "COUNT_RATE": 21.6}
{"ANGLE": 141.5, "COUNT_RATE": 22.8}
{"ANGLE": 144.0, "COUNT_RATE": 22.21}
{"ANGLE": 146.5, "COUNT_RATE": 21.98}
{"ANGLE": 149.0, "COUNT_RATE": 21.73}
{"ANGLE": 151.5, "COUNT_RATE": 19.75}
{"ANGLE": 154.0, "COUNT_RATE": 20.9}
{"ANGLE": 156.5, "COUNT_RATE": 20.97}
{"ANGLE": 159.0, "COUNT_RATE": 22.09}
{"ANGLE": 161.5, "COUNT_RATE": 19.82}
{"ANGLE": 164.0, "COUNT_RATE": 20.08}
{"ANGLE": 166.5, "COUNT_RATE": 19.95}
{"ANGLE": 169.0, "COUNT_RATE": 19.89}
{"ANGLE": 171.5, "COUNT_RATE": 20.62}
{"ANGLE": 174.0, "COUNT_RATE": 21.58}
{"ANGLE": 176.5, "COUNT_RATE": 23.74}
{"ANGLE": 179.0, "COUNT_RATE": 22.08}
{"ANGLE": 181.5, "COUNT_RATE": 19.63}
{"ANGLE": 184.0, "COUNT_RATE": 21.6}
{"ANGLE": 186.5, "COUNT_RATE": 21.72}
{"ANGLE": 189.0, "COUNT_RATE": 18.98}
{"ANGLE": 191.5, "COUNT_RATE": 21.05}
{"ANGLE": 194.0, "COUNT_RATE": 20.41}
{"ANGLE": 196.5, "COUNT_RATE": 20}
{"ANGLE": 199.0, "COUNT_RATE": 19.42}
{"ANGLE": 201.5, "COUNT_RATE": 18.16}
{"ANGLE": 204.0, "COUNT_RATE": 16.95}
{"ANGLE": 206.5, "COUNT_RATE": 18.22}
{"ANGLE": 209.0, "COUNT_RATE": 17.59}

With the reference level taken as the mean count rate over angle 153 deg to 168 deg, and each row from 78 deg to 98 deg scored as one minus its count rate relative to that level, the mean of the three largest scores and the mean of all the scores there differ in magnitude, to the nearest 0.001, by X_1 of 0.040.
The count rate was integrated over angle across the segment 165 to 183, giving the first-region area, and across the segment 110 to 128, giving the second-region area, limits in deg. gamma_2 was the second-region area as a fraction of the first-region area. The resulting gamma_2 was 1.03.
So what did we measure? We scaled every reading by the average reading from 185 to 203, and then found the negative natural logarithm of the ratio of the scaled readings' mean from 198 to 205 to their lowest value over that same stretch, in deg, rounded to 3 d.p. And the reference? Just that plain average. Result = -0.070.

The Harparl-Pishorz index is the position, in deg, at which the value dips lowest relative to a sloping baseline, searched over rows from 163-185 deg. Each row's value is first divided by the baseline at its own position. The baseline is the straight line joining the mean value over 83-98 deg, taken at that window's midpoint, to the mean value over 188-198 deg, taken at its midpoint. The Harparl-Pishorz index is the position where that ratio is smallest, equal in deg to 181.5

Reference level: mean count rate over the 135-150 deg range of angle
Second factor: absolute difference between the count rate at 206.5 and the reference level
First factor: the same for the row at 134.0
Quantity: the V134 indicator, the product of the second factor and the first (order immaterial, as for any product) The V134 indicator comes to 1.4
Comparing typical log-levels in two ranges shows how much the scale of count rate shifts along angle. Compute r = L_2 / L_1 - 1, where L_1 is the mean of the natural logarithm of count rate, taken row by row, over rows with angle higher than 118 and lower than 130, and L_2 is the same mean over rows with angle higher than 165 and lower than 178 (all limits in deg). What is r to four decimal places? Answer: -0.0187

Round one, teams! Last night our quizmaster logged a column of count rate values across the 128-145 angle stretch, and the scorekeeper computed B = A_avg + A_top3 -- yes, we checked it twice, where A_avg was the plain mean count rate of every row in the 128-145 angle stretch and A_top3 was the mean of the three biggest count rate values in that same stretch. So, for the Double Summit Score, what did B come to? 45.1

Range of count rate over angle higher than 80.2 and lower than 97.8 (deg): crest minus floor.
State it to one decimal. 2.0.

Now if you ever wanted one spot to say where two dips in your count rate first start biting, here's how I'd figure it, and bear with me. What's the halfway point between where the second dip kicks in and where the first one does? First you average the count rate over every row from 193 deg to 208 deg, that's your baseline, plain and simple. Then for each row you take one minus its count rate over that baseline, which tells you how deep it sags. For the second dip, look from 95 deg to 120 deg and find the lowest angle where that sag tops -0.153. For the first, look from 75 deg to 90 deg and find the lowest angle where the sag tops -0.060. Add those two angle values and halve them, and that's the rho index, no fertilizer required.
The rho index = 86.5 deg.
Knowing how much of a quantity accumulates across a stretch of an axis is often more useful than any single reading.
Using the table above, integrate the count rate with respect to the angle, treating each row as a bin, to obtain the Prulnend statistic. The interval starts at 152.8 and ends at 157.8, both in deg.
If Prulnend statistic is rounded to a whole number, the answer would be 105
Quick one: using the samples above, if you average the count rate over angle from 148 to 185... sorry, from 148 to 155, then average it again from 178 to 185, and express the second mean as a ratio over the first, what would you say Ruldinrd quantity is 1.01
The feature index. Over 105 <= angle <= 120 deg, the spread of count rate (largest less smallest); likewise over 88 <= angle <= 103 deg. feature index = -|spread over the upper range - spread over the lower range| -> -1.2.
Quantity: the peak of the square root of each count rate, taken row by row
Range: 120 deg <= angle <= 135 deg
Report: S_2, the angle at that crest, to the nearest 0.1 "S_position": 129.0 deg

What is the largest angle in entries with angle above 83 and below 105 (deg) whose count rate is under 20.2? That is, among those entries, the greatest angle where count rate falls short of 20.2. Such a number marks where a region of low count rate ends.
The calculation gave 104.0 deg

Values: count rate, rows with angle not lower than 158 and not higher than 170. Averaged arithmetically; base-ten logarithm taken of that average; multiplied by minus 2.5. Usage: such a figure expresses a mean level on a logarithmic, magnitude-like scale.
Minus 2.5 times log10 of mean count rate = -3.27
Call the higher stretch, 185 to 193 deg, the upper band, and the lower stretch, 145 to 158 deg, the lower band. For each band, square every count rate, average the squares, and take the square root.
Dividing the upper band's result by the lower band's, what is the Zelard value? 0.98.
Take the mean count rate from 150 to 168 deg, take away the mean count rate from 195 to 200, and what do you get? 0.8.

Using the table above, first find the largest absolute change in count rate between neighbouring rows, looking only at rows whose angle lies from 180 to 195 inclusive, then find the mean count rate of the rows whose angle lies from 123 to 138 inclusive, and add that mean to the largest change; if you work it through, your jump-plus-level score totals 25.1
